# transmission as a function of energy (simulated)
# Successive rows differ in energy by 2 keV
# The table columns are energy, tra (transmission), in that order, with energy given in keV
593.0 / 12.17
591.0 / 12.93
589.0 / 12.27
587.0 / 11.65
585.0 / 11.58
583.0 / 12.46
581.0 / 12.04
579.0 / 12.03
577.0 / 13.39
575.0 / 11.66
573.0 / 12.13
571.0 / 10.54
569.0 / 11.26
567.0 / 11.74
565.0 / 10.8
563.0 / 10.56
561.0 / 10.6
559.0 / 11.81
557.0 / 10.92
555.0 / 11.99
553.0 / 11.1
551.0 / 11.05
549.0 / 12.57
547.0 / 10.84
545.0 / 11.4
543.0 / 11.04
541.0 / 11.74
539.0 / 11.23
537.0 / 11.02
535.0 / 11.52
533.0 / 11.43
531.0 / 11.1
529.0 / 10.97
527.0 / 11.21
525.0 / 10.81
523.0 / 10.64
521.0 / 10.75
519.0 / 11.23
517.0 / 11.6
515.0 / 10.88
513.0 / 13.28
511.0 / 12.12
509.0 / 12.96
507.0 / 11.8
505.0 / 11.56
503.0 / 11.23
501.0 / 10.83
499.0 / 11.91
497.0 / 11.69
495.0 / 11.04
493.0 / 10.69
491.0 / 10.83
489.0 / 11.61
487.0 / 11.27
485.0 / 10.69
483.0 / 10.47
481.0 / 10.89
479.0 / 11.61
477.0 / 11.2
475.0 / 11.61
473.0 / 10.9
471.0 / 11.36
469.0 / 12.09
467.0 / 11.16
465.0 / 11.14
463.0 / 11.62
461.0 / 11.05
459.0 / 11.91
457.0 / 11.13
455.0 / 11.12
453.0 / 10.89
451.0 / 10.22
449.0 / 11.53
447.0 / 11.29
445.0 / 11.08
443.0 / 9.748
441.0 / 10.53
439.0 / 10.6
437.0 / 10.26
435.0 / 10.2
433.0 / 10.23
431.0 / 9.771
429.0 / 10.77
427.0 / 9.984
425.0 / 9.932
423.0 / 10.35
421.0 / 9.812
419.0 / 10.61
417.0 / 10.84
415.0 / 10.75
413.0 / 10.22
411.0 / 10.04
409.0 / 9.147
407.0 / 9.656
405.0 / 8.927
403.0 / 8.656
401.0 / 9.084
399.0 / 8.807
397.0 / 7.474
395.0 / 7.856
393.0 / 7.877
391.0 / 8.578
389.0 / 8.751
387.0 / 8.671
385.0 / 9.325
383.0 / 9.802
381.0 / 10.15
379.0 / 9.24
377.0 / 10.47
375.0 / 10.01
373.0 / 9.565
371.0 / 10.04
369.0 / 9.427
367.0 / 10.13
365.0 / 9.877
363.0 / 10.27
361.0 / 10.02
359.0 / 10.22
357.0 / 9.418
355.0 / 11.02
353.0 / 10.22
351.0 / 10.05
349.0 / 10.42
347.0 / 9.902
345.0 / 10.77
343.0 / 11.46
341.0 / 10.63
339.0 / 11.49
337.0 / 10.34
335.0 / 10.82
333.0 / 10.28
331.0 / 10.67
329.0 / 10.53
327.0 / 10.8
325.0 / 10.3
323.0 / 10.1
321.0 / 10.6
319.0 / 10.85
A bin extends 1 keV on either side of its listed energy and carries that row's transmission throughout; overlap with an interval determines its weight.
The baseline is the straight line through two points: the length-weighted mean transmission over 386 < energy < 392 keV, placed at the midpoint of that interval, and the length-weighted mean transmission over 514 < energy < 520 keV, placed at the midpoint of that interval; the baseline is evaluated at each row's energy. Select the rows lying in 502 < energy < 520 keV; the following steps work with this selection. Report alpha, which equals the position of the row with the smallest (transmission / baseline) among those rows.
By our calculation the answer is 515.0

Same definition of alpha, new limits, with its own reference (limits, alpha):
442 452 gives 443.0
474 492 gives 483.0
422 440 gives 431.0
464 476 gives 473.0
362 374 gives 369.0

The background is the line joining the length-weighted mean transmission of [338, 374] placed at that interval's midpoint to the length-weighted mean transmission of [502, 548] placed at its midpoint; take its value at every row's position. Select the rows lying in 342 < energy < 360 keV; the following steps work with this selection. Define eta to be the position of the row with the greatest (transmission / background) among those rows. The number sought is 343.0 keV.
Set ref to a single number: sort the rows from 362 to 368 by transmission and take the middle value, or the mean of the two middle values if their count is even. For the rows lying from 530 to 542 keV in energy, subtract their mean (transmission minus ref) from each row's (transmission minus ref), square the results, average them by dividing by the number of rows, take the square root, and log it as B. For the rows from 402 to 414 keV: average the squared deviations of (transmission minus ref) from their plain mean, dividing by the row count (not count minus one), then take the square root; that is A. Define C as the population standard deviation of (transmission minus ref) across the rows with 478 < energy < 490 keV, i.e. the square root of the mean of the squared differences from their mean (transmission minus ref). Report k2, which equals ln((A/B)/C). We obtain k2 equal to 1.66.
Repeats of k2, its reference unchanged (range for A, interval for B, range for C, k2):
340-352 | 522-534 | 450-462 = 1.39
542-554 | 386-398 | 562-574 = 0.68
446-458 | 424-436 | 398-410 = 1.40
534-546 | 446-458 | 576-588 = 0.03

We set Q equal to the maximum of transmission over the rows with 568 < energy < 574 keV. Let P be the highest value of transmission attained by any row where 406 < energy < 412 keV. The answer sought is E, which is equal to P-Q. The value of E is -2.1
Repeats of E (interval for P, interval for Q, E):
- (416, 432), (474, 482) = -0.8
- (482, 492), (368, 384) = 1.1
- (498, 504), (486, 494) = 0.3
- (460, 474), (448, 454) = 0.6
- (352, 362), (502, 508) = -0.8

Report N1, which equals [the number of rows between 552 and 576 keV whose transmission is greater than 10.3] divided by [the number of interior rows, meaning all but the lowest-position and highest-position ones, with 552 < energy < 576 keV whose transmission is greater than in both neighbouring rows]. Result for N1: 3.0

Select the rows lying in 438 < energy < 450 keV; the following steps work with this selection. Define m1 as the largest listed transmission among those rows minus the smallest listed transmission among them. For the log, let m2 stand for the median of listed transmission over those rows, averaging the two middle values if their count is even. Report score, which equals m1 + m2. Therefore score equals 12.6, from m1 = 1.78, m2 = 10.8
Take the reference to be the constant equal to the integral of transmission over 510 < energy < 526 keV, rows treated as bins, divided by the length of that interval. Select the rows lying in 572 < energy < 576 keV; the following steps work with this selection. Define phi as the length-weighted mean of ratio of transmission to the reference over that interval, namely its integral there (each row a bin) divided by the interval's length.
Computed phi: 1.04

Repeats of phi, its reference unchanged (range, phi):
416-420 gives 0.94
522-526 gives 0.94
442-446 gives 0.91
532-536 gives 1.01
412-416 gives 0.92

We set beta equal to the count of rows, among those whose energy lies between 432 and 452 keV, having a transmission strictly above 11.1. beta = 2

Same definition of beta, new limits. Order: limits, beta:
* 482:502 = 4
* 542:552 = 2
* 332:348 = 2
